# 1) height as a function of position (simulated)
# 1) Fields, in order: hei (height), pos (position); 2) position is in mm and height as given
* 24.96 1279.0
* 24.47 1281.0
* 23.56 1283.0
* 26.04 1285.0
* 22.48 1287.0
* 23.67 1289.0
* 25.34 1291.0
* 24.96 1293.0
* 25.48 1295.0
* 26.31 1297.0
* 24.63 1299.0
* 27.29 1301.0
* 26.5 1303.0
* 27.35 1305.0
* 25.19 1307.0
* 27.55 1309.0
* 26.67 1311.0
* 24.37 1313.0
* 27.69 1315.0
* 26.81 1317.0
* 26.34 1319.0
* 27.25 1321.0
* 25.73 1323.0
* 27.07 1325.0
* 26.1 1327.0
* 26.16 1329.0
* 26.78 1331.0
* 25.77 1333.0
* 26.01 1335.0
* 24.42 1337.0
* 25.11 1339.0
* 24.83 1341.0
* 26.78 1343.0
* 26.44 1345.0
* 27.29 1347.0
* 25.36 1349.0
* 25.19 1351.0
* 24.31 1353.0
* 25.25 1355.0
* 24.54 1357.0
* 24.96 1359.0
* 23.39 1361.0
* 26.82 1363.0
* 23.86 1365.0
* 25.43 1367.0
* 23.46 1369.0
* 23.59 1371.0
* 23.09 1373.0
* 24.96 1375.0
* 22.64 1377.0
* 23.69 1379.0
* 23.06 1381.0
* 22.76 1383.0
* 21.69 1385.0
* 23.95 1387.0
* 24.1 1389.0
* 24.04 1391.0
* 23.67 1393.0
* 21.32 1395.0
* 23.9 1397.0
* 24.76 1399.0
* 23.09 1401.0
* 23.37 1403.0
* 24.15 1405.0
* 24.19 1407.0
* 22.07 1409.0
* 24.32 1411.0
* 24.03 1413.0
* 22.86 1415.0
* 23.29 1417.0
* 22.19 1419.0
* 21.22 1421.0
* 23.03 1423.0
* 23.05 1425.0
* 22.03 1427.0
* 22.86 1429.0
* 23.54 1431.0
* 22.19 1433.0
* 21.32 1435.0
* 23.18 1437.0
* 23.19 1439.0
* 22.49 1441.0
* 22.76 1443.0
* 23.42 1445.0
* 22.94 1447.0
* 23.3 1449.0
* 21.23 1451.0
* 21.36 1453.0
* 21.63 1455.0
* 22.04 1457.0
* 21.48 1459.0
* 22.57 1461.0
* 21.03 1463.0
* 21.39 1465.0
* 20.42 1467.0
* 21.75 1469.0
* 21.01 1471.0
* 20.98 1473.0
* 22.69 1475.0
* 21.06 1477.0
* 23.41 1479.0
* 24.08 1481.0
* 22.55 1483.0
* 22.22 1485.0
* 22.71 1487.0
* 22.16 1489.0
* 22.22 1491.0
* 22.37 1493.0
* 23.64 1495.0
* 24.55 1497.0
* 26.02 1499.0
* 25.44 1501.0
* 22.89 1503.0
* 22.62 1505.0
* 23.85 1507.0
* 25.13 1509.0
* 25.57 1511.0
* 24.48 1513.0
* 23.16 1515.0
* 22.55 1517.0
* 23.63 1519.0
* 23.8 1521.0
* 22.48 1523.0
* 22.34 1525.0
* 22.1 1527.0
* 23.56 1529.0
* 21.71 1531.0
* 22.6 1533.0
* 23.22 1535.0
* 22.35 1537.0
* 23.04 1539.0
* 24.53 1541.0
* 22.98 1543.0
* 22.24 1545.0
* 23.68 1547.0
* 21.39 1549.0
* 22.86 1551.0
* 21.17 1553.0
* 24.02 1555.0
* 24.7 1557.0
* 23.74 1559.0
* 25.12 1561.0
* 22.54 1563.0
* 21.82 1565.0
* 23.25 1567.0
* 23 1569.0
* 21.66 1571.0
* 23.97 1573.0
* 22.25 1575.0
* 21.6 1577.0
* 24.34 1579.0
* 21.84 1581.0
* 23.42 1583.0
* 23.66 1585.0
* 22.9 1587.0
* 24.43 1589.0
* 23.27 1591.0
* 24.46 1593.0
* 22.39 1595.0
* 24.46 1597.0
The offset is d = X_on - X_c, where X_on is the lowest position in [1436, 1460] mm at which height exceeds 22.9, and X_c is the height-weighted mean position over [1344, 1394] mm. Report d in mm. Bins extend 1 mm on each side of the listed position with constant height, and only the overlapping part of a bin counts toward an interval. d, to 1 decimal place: 68.5 mm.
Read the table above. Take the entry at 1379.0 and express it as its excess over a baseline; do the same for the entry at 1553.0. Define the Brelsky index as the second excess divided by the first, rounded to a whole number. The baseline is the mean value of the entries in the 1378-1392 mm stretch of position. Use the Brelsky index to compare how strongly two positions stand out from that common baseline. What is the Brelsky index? -6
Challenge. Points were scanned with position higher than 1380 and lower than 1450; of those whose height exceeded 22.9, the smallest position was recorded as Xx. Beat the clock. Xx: 1381.0 mm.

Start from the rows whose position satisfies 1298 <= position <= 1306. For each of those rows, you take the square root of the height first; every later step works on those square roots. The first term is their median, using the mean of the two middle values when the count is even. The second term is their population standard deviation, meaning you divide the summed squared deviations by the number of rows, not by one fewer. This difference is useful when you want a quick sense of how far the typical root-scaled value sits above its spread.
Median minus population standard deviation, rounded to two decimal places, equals 5.08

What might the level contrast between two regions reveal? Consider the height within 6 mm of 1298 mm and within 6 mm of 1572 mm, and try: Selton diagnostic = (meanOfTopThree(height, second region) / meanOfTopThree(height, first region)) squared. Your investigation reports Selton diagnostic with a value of 0.77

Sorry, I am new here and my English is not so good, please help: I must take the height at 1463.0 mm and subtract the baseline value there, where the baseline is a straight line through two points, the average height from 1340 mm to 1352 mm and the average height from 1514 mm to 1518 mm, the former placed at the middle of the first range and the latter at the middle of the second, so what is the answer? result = -2.8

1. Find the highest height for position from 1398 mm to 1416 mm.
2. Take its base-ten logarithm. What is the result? 1.39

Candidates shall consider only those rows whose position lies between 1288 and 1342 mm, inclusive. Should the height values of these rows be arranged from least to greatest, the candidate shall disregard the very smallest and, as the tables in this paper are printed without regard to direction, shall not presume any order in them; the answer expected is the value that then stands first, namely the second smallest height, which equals 24.37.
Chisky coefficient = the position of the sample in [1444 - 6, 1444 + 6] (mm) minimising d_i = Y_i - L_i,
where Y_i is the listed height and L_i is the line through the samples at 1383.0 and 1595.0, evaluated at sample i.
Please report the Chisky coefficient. 1441.0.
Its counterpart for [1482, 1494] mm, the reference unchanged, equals 1489.0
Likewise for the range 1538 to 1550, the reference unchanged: 1549.0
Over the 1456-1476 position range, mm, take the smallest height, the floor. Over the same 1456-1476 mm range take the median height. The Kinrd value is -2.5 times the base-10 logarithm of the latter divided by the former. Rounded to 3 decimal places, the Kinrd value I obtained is -0.053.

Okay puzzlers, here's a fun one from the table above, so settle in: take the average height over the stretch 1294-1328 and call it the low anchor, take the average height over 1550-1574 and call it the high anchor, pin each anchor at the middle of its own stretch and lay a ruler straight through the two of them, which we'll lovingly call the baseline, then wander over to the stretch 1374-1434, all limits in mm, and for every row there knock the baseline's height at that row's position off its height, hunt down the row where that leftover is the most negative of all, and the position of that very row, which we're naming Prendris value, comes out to 1395.0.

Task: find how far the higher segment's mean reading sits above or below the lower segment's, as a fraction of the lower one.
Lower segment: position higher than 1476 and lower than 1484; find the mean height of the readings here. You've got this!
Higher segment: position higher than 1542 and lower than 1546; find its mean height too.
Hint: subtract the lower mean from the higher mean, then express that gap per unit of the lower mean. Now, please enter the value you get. -0.01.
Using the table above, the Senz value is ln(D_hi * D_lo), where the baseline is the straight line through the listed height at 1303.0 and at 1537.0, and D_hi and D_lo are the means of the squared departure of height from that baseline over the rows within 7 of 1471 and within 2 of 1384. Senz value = 3.8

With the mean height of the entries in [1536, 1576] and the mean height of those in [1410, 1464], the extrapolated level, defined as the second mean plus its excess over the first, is 22.1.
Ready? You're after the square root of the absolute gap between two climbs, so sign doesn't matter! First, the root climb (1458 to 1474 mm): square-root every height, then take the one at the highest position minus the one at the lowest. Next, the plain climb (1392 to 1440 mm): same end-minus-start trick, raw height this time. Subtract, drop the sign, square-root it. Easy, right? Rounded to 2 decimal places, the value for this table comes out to 0.65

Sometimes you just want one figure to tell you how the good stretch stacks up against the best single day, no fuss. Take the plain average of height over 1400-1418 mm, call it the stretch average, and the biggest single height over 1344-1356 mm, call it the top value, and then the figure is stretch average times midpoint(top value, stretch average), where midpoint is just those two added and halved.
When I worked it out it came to 596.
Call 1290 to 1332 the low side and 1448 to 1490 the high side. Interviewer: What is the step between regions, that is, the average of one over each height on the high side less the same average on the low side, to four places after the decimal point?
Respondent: 0.0075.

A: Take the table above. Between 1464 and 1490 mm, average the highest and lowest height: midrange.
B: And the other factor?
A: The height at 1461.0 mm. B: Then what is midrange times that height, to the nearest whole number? 502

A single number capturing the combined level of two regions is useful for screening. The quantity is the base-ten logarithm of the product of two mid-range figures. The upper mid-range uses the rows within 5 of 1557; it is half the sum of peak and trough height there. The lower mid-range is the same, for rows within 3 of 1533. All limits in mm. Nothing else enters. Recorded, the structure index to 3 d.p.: 2.716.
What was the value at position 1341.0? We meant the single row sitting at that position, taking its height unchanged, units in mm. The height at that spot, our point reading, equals 24.83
